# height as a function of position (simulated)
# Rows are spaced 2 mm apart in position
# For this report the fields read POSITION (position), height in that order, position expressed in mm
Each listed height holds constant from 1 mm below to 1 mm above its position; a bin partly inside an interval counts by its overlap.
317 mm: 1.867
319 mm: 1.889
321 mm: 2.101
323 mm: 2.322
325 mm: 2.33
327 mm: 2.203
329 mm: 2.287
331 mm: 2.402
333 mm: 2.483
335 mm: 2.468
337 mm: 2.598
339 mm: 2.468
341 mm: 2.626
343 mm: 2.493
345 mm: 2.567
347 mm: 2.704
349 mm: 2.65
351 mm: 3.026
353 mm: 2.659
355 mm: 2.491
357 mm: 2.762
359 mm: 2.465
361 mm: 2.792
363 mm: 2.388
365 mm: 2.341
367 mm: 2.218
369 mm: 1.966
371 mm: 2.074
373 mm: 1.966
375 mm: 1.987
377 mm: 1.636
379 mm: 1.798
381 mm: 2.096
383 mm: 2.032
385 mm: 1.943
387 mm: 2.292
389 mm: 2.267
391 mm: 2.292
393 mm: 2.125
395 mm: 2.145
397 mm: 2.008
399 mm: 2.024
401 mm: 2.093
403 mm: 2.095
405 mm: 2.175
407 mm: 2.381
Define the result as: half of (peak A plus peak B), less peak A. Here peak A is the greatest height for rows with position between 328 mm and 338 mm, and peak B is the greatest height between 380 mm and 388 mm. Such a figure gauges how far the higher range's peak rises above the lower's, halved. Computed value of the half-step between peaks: -0.2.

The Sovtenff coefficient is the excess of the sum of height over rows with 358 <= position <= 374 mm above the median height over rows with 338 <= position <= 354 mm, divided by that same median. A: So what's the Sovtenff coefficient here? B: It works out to 5.90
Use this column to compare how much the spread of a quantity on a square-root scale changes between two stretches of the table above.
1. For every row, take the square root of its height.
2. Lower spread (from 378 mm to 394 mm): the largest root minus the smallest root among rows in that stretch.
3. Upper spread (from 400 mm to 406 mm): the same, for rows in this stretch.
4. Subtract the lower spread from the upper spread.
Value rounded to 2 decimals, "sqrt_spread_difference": -0.14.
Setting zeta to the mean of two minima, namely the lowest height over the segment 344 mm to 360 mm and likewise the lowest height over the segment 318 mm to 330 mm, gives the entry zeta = 2.18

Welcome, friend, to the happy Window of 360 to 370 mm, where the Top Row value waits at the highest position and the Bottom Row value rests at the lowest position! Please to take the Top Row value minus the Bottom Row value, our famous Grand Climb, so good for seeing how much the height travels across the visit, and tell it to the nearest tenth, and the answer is -0.8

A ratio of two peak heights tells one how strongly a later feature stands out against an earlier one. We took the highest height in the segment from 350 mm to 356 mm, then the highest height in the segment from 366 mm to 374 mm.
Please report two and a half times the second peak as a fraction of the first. 1.83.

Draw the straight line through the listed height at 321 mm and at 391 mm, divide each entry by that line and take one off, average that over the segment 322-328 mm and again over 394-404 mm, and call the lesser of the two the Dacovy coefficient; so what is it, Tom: -0.104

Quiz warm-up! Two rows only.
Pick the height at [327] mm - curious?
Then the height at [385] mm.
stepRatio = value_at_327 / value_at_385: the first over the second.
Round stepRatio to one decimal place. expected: 1.1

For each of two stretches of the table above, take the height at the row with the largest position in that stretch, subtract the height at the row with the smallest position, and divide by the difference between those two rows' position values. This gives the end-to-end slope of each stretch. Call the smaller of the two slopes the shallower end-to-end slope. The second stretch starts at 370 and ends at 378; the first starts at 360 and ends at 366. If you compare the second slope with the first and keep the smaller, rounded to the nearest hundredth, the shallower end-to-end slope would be -0.11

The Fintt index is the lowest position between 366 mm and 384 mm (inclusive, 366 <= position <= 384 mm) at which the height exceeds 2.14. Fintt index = 367 mm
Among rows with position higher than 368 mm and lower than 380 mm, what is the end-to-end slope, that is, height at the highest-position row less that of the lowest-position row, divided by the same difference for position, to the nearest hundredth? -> -0.02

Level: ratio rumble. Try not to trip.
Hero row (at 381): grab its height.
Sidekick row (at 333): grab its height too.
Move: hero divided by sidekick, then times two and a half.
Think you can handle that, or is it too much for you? 2.11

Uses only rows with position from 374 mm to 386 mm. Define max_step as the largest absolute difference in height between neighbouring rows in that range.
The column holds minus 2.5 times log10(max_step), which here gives 1.14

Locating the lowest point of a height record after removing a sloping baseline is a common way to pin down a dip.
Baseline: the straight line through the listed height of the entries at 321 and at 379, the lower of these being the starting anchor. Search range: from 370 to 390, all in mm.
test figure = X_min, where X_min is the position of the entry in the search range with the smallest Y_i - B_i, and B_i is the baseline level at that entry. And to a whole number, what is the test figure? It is 377 mm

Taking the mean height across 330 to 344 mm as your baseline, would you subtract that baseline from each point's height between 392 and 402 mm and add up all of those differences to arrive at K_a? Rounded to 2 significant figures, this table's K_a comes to -2.1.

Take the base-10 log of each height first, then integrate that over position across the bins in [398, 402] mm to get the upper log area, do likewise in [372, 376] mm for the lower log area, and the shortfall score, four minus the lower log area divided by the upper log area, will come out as 3.06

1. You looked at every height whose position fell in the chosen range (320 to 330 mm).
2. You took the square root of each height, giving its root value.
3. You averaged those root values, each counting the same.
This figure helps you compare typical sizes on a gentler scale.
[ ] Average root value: 1.50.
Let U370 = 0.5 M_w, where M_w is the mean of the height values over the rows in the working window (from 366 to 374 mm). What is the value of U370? 1.03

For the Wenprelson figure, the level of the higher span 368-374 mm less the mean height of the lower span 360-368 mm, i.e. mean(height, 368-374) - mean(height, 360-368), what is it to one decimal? -0.4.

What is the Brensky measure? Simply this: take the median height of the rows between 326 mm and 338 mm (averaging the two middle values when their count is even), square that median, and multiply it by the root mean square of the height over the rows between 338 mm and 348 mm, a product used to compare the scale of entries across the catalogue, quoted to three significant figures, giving 15.3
